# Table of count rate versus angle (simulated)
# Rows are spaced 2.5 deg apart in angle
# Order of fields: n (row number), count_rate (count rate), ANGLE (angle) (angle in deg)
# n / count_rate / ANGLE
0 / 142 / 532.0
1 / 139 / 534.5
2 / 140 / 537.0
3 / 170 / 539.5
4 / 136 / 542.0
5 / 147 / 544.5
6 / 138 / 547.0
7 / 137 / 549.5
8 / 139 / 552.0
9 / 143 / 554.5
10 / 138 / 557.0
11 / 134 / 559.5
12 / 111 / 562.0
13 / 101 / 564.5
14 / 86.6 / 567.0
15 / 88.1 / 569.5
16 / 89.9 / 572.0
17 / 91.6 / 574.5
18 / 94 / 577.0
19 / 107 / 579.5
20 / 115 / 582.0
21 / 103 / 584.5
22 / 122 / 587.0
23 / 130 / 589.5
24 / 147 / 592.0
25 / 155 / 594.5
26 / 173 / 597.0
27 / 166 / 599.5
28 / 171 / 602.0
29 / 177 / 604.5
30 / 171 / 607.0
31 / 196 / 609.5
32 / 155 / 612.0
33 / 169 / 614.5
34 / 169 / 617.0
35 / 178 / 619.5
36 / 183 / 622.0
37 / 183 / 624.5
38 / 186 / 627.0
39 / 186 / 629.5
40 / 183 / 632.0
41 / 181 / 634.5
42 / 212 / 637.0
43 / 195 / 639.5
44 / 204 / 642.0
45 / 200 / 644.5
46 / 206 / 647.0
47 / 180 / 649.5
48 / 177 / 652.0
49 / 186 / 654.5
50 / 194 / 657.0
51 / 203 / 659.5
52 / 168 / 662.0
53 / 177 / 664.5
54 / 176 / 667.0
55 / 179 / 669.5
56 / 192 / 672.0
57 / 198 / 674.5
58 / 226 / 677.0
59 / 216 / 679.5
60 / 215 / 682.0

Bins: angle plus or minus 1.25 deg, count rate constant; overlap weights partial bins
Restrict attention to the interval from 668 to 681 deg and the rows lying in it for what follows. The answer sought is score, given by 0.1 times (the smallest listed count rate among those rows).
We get 17.9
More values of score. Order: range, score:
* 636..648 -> 19.5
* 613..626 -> 16.9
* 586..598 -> 12.2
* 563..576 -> 8.7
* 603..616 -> 15.5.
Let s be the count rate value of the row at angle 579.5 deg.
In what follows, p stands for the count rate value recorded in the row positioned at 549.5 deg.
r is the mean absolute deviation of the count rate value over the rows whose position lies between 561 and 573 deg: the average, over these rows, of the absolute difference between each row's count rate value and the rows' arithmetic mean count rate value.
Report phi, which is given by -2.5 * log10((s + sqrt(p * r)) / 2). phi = -4.62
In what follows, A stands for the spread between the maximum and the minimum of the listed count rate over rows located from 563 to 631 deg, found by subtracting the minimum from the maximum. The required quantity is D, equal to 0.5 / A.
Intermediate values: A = 109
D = 0.005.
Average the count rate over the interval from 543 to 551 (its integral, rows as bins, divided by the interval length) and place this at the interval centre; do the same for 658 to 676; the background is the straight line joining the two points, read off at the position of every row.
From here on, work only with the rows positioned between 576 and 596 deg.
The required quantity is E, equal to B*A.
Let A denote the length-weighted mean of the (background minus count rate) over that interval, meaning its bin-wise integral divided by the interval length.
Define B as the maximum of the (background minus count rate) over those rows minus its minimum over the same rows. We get 1768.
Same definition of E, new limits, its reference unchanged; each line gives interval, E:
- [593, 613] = -376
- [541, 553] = 12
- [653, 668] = -37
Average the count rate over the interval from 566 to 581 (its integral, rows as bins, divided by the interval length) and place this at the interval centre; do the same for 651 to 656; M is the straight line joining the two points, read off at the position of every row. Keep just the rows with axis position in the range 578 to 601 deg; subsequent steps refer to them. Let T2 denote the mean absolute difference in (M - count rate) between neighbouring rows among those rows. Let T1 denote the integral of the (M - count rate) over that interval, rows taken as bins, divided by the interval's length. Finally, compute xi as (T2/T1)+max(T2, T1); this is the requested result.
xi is 10.3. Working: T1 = -24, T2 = 10.7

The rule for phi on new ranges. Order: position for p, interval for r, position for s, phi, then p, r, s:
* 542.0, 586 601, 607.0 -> -5.09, 136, 15.8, 171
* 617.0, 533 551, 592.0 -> -4.91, 169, 8.4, 147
